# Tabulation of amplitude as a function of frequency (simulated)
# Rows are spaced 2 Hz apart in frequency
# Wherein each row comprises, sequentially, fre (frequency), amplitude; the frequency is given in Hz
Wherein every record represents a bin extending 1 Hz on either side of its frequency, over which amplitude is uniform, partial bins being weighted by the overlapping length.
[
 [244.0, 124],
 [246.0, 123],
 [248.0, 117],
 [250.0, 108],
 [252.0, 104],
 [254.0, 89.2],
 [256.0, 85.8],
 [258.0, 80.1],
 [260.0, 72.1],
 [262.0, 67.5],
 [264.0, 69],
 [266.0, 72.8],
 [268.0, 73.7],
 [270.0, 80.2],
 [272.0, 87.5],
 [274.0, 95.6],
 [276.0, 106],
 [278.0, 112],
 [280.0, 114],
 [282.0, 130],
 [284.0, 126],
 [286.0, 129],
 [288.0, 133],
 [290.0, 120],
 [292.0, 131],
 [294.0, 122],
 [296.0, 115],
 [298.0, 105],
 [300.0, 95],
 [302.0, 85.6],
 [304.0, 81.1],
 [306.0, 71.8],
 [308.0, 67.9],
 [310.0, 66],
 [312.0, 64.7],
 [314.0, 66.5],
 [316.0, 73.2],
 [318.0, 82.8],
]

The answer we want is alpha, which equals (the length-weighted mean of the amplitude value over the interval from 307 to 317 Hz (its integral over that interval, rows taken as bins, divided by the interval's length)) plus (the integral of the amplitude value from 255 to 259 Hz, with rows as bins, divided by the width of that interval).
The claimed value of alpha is 151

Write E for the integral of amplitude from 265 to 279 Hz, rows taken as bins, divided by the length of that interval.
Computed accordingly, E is 90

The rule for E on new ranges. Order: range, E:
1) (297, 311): 82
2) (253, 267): 77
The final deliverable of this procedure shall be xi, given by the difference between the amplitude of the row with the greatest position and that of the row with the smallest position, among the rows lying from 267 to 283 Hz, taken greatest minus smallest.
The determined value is 56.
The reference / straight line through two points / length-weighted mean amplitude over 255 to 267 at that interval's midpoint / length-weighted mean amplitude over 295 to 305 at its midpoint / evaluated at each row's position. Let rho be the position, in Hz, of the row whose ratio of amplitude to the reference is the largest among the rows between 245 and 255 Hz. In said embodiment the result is 246.0 Hz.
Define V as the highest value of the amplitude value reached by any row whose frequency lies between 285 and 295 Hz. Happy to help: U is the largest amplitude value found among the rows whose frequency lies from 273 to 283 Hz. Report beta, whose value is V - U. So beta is 3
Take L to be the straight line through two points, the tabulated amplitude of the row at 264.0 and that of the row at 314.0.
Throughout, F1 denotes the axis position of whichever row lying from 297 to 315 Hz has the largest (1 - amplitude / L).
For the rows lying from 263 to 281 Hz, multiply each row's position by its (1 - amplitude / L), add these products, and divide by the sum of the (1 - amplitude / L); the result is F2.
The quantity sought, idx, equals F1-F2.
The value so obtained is 36.0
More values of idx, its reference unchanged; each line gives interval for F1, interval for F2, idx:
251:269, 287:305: -31.9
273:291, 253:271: 14.4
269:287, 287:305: -23.9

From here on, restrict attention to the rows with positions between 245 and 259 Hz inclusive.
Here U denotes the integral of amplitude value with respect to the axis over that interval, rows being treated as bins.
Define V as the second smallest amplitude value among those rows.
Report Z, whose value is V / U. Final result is 0.06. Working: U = 1414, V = 85.8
